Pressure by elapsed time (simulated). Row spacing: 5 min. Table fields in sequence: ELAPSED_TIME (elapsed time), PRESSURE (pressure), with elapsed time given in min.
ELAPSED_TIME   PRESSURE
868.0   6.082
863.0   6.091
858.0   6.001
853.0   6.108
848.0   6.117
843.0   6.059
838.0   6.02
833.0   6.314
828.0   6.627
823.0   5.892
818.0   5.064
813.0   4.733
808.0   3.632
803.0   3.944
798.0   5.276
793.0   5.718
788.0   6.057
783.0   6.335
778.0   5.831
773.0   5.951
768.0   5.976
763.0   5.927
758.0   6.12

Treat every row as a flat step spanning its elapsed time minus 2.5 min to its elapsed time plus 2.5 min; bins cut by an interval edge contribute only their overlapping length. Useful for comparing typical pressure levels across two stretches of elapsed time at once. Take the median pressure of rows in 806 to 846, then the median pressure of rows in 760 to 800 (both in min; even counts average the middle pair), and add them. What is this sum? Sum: 11.9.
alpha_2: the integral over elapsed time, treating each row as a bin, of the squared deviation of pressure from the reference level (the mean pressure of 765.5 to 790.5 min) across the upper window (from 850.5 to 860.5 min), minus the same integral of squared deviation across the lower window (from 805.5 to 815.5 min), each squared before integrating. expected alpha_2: -37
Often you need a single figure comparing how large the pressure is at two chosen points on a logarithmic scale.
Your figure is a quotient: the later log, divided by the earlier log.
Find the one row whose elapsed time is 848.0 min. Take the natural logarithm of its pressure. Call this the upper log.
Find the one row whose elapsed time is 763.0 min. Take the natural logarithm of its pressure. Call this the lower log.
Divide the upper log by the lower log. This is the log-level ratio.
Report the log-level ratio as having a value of 1.02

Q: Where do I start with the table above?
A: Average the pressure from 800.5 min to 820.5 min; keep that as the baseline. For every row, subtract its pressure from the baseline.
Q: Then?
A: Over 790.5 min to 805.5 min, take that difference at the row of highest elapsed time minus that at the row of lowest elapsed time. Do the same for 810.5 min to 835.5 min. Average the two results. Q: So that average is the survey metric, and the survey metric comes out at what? 0.10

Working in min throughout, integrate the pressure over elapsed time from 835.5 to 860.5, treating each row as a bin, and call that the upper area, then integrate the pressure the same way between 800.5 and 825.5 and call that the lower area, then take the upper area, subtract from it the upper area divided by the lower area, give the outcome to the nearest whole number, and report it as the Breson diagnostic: 150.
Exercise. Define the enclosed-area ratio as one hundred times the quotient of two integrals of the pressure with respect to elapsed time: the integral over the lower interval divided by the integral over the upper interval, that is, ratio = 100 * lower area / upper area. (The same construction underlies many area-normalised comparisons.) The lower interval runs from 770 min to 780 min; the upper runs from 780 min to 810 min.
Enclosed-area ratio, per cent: 38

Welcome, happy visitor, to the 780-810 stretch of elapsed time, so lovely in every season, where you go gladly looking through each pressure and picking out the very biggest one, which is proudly 6.335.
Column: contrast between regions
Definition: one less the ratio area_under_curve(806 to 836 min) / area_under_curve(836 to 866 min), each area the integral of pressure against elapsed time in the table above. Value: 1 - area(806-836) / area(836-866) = 0.11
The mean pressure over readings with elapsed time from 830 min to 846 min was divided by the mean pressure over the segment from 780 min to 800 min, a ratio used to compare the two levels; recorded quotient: 1.05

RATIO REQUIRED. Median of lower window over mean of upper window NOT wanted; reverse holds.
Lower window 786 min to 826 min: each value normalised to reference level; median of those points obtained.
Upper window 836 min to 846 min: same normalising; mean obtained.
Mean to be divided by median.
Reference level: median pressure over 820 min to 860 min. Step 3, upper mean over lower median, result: 1.17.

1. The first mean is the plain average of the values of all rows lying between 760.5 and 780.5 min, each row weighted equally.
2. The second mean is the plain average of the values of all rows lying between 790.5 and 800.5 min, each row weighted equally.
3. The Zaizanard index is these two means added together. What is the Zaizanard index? 11.4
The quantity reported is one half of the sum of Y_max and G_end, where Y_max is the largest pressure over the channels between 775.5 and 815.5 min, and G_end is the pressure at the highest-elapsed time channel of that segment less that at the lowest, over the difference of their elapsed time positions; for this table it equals 3.15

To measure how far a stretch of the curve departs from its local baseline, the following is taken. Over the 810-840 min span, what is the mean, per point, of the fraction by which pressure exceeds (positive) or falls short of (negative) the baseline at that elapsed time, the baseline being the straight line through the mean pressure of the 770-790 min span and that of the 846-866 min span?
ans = -0.05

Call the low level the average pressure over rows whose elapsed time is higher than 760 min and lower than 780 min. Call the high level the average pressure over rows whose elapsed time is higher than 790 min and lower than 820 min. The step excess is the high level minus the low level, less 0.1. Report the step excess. -1.3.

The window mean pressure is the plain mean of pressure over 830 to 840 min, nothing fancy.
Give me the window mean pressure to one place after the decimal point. 6.2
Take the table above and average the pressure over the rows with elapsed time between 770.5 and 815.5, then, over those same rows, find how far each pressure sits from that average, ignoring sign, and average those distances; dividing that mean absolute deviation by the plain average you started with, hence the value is 0.15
